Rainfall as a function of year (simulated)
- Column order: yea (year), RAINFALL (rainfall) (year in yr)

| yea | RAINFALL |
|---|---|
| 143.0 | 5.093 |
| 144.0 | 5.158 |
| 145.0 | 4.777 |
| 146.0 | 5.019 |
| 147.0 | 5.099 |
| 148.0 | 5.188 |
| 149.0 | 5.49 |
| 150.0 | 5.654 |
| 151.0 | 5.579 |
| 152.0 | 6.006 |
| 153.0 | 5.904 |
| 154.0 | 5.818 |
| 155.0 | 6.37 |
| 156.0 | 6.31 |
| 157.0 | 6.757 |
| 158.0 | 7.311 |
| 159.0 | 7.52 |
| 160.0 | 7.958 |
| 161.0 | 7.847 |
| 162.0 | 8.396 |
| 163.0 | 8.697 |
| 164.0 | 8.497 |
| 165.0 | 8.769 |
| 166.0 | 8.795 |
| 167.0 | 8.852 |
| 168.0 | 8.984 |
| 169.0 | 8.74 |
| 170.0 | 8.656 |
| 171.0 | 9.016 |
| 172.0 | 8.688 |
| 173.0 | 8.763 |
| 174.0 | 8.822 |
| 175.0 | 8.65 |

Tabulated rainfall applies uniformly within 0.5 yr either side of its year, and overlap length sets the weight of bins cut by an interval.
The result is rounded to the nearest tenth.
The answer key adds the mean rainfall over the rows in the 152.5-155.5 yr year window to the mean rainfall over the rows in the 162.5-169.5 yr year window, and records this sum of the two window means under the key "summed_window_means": 14.8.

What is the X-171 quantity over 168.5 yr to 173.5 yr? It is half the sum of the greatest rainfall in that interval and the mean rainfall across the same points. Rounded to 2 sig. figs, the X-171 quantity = 8.9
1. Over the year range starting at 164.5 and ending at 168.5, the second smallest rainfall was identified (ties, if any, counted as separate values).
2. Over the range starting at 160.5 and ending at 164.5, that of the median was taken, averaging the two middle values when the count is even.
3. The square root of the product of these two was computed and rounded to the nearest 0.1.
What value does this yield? 8.6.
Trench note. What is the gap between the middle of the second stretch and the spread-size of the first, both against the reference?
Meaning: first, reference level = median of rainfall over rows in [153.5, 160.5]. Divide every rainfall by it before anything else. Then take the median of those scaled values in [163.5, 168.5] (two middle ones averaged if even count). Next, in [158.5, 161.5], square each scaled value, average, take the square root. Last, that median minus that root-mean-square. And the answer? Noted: 0.15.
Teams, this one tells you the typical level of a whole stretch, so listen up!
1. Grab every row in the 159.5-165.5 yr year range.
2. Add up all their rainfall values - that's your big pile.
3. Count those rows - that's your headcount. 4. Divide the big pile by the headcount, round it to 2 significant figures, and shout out 8.4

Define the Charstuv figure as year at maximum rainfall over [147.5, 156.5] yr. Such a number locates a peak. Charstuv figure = 155.0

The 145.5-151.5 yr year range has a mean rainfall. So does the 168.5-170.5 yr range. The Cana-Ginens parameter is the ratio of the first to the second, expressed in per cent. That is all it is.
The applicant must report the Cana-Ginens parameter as 61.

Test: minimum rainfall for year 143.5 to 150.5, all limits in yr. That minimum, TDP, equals 4.777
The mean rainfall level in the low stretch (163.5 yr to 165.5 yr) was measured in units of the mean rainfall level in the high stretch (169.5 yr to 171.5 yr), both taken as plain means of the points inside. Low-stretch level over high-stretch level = 0.98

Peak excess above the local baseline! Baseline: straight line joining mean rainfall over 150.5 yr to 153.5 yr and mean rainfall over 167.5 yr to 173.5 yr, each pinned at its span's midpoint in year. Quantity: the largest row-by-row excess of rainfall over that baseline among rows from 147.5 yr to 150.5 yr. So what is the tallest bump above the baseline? 0.15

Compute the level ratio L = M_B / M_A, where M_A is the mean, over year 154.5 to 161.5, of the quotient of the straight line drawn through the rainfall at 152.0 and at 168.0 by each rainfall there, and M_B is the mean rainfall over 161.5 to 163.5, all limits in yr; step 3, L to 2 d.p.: 8.55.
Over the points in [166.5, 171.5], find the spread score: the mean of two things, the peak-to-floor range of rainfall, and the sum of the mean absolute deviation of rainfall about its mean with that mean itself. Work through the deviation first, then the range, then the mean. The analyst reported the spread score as 4.67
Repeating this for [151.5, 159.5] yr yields 4.36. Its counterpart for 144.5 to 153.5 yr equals 3.50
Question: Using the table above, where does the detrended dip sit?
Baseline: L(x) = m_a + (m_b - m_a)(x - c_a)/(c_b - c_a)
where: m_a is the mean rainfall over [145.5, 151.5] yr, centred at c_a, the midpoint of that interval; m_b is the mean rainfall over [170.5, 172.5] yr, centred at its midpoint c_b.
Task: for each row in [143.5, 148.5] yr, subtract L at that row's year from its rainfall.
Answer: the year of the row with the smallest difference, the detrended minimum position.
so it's 148.0 yr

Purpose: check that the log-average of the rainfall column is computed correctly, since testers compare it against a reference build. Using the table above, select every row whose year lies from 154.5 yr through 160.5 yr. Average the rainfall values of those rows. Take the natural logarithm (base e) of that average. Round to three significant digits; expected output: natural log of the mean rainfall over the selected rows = 1.95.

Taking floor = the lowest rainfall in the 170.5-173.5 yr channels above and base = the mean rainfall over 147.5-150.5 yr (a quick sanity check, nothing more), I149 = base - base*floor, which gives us -42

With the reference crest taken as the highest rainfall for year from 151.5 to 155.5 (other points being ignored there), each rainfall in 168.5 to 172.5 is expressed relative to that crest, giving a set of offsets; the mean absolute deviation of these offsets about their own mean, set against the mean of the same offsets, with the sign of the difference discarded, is 2.3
